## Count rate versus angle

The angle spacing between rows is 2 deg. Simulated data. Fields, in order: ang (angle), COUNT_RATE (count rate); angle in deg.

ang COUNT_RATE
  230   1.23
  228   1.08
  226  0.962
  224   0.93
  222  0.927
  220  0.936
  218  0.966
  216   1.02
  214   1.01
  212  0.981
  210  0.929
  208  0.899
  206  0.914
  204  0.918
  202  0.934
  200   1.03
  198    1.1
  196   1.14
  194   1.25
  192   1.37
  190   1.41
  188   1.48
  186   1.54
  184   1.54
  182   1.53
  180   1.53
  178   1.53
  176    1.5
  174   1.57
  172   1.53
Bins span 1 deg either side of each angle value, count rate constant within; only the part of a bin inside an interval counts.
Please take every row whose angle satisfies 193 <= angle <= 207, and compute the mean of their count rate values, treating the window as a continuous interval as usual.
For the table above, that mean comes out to 1.04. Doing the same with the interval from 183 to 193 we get 1.47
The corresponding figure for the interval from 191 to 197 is 1.25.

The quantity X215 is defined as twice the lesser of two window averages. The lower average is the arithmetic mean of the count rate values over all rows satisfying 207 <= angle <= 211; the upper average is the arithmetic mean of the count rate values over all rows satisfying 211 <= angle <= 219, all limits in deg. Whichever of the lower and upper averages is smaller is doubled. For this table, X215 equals 1.83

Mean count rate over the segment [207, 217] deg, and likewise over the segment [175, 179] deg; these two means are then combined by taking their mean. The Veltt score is 1.24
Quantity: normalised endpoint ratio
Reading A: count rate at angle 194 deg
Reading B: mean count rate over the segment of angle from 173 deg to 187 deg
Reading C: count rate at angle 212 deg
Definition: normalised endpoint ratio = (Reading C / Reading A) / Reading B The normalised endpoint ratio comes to 0.51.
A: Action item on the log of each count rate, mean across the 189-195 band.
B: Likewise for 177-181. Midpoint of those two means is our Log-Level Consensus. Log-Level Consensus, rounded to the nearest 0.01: 0.16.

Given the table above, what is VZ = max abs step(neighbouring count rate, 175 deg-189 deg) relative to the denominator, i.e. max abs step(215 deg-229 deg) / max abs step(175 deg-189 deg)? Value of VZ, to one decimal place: 2.0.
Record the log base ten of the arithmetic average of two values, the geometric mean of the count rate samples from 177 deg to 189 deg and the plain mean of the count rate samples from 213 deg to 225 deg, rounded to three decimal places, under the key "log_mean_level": 0.095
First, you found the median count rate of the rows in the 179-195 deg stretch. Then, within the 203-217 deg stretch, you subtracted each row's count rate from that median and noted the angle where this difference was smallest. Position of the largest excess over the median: 216 deg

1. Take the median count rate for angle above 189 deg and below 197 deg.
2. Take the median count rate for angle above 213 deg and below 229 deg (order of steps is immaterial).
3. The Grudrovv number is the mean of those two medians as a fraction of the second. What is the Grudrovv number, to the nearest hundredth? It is 1.18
